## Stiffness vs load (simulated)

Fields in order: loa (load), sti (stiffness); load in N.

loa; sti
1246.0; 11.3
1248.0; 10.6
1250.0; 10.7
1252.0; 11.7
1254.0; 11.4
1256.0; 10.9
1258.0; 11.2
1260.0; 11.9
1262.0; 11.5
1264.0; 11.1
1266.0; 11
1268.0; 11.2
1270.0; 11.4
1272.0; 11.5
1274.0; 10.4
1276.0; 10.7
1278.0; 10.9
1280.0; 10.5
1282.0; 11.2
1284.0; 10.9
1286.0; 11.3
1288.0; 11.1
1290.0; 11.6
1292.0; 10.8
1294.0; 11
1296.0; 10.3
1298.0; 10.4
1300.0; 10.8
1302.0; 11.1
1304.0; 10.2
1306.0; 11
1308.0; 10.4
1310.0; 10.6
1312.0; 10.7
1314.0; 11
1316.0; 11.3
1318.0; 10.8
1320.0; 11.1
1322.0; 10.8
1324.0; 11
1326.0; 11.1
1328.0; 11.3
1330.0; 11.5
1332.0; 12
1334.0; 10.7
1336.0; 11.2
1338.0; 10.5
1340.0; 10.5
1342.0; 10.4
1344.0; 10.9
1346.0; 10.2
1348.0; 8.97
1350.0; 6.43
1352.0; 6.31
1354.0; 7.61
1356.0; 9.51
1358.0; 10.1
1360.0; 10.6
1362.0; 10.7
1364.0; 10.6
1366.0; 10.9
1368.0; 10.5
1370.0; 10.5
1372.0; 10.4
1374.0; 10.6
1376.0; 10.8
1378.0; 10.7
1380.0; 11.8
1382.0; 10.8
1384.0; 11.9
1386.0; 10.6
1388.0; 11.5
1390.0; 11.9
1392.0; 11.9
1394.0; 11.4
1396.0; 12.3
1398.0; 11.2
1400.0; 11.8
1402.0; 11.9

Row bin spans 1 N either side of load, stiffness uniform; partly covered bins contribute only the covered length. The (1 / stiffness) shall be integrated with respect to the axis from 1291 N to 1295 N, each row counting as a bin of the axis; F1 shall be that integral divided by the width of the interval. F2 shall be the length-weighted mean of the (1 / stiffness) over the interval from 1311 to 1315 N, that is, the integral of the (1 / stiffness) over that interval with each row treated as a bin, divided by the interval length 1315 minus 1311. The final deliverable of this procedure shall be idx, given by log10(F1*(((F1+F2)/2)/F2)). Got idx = -1.04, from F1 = 0.0918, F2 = 0.0922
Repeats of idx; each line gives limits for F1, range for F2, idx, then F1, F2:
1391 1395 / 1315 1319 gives -1.08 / 0.0859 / 0.0905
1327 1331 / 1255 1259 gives -1.06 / 0.0877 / 0.0905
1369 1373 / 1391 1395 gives -0.99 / 0.0957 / 0.0859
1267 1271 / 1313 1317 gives -1.06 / 0.0885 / 0.0897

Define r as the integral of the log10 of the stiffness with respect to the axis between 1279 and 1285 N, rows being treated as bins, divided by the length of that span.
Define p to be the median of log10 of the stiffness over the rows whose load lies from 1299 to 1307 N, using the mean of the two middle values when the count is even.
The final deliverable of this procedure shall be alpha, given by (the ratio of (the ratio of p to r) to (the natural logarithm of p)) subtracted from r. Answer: -26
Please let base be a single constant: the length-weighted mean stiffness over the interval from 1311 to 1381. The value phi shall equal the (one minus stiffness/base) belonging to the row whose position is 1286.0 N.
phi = -0.09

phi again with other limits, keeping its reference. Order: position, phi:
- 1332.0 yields -0.15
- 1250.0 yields -0.03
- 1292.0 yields -0.04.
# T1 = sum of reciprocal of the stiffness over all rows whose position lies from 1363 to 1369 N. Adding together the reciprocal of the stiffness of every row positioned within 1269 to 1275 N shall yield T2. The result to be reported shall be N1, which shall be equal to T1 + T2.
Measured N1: 0.552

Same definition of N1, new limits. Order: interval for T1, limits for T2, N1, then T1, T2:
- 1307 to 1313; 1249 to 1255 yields 0.551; 0.284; 0.267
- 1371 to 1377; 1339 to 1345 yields 0.566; 0.283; 0.283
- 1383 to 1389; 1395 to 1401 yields 0.521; 0.265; 0.255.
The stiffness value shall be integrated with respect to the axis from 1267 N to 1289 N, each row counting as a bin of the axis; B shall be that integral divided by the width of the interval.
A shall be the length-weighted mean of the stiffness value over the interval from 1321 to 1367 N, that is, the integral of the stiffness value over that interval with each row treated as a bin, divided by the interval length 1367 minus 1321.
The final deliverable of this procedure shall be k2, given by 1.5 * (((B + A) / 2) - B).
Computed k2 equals -0.63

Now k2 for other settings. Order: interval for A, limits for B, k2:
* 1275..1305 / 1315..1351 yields 0.19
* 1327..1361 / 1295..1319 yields -0.59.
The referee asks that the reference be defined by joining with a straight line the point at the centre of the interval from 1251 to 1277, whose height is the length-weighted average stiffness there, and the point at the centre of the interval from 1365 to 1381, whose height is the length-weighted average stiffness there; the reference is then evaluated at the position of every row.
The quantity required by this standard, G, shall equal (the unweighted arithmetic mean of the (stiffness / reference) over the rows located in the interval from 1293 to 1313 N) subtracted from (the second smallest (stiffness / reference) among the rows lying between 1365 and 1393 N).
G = 0.01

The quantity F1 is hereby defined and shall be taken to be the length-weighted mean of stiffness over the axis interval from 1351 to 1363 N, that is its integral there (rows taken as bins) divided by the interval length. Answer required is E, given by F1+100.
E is 109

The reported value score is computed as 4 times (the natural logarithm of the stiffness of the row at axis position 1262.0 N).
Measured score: 9.77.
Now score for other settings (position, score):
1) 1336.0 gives 9.66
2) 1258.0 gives 9.66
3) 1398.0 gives 9.66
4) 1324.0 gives 9.59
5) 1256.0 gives 9.56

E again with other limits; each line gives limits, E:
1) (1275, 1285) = 111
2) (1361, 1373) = 111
